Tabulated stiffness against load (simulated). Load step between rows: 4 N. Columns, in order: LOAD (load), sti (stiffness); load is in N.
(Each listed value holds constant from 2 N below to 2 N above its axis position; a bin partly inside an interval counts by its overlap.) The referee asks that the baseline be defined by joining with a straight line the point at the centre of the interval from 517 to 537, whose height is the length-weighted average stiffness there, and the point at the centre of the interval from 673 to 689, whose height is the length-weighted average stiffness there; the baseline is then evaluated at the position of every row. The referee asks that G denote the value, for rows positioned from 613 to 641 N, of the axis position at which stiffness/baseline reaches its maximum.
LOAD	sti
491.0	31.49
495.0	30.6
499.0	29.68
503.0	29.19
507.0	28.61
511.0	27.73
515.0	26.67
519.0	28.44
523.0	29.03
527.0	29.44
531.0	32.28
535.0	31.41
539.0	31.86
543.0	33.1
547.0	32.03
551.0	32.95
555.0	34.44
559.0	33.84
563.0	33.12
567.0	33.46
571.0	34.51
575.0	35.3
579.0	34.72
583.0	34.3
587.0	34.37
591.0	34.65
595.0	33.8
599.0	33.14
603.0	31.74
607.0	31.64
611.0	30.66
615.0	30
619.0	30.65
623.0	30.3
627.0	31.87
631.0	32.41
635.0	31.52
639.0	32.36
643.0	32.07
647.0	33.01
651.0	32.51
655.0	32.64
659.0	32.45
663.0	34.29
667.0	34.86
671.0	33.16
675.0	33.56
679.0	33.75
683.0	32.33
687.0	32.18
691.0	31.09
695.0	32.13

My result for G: 631.0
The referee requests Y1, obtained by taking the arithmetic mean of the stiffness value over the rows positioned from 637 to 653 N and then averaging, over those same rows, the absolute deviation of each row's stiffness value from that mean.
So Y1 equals 0.3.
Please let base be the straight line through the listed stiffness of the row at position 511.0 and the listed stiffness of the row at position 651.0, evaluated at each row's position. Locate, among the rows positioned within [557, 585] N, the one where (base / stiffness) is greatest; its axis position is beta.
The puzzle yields 563.0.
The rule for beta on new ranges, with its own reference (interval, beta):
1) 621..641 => 623.0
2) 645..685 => 683.0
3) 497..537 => 515.0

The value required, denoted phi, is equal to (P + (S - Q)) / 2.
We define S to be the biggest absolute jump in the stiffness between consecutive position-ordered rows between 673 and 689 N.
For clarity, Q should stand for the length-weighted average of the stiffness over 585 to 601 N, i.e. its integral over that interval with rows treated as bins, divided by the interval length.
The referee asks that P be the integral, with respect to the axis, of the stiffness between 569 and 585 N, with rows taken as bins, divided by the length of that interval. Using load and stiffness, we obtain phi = 1.1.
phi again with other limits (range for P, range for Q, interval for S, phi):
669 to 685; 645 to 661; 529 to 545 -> 0.9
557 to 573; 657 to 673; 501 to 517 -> 0.6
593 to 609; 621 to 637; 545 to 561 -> 1.3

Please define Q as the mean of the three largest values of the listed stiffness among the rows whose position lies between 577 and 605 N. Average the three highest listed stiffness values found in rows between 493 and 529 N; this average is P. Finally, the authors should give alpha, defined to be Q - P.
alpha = 4.7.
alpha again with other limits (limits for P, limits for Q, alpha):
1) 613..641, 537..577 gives 2.5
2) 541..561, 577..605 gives 0.8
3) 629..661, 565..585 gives 2.1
